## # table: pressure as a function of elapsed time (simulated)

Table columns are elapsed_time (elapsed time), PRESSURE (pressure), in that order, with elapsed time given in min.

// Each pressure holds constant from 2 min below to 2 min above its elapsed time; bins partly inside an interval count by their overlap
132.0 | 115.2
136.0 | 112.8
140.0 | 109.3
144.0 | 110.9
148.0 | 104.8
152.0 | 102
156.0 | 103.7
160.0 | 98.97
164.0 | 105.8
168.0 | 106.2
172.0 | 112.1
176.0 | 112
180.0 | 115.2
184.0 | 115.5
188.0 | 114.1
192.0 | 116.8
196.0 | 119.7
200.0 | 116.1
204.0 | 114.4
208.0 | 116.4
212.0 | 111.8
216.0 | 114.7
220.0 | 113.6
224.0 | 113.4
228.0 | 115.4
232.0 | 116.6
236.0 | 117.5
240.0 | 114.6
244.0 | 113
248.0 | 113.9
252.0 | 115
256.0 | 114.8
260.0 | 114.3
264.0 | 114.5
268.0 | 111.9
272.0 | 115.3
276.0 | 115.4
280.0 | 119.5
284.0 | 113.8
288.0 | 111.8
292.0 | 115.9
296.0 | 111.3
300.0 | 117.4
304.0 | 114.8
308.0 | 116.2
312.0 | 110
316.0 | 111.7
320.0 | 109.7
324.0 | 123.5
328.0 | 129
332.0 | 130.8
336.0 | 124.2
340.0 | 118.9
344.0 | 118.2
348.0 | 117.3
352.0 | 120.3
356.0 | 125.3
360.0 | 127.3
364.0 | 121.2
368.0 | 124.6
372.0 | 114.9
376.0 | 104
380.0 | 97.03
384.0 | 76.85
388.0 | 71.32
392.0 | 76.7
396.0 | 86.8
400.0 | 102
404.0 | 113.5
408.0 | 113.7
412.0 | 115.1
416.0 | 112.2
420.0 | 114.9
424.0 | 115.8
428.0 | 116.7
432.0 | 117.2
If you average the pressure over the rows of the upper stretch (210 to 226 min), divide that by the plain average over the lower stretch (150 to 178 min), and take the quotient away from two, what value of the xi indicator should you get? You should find 0.93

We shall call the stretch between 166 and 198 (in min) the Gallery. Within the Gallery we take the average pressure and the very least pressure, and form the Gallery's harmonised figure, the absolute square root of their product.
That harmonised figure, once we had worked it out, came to 110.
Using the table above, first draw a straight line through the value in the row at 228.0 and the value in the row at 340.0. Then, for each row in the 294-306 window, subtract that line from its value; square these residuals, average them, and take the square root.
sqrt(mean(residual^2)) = 3.99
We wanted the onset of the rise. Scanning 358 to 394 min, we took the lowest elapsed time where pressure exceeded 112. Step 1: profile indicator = 360.0 min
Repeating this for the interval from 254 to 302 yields 256.0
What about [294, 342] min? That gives 300.0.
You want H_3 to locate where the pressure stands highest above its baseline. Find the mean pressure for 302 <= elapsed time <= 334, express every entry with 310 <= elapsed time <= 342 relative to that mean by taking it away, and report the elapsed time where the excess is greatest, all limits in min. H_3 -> 332.0 min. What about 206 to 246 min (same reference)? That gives 236.0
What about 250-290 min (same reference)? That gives 280.0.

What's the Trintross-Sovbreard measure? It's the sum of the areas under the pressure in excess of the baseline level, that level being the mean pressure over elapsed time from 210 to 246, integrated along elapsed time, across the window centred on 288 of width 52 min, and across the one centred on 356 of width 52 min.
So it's 218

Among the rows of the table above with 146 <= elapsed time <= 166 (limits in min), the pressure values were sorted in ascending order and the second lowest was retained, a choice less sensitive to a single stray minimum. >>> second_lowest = 102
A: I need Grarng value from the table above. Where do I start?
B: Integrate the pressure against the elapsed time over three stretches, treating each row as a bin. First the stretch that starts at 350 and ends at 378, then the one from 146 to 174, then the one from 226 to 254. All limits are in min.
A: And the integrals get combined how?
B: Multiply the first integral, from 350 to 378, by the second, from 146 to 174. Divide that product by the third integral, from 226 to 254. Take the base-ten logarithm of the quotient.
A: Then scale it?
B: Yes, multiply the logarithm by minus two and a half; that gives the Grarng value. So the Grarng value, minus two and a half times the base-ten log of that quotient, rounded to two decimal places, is -8.71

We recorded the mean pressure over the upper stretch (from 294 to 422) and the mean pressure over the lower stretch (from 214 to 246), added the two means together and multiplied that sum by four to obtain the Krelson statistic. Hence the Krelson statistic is 906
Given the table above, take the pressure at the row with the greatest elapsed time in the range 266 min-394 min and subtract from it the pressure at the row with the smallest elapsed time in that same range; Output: -35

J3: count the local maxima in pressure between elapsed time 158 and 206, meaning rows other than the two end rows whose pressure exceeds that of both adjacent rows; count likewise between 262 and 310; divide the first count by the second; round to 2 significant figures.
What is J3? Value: 1.0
